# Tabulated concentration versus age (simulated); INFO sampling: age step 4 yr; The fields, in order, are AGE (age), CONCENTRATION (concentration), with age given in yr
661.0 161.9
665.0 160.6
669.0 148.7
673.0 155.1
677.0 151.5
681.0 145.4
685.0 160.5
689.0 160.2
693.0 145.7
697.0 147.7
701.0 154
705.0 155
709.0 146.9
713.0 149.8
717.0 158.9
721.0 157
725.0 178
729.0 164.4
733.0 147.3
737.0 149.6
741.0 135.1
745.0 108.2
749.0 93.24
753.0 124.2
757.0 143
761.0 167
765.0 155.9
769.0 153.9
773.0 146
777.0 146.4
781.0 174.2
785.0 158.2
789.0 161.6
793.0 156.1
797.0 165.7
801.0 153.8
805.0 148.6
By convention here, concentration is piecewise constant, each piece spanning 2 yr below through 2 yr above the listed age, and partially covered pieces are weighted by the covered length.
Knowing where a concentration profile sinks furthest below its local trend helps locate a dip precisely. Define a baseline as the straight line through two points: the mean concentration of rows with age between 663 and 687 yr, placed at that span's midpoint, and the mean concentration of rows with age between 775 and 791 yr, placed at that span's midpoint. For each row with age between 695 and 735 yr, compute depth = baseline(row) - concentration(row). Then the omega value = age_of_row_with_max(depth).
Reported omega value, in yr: 733.0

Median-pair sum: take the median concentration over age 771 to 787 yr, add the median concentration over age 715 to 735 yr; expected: 311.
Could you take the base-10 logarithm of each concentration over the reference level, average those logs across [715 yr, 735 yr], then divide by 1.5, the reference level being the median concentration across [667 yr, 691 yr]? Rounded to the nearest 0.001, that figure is 0.014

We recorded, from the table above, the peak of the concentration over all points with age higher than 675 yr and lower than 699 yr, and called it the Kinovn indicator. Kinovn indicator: 160.5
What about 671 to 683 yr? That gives 155.1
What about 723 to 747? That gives 178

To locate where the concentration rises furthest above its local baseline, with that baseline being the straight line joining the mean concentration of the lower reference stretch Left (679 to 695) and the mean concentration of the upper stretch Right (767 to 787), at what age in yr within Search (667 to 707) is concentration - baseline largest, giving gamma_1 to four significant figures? 685.0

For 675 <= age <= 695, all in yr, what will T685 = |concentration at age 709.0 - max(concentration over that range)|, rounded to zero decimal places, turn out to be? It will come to 14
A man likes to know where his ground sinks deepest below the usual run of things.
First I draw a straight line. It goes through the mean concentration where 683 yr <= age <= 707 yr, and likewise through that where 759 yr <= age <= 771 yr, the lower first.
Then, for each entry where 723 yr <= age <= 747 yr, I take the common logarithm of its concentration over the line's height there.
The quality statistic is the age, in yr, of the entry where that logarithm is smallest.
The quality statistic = 745.0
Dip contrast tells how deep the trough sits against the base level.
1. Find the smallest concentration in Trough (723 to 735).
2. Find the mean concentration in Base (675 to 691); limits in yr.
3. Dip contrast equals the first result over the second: 0.954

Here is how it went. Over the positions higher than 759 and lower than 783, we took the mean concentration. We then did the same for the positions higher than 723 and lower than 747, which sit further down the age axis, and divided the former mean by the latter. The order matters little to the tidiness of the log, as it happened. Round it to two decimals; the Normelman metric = 1.07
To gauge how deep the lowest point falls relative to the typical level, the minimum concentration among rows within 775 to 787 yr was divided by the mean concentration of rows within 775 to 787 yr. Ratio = 0.917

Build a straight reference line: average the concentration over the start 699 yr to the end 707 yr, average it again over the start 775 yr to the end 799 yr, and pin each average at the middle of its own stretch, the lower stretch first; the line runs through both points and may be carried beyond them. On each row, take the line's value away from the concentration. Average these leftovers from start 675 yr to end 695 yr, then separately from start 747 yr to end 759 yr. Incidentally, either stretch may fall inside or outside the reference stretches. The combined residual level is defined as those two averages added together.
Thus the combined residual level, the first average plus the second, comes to -38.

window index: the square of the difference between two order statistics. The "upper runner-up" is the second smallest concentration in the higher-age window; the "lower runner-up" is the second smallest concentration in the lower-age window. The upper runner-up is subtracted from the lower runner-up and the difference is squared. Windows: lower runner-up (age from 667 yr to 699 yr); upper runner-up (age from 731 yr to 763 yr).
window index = 1406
